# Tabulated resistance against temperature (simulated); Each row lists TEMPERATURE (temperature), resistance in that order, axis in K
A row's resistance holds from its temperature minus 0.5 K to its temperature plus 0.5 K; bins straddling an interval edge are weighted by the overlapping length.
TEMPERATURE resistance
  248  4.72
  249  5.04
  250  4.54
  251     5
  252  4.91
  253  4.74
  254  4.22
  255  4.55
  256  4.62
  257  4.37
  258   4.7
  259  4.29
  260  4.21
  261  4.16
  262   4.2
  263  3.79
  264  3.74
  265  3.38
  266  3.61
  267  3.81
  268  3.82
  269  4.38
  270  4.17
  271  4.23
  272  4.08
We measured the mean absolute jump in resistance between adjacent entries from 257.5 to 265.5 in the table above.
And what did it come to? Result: 0.20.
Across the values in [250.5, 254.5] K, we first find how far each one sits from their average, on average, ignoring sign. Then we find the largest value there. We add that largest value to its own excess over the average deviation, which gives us 9.8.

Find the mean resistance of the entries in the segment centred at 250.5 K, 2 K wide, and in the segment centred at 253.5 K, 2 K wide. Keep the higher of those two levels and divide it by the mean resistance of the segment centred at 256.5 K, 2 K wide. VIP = 1.06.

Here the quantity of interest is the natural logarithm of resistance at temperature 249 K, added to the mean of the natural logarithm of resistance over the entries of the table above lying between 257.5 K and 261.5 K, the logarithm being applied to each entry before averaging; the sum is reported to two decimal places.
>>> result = 3.08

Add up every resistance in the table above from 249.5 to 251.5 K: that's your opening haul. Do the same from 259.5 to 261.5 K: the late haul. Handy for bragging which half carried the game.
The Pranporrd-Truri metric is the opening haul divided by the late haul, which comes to 1.1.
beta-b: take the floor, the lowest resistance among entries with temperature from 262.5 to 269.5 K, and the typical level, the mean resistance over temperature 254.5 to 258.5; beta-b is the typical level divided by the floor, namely 1.35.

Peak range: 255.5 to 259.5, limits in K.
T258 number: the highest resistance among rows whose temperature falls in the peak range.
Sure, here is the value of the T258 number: 4.7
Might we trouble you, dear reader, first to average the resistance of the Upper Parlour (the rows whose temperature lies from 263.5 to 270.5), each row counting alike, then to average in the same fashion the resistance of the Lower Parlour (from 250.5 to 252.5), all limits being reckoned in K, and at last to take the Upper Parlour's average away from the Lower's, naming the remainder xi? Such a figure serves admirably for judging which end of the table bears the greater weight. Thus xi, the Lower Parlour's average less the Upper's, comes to 1.1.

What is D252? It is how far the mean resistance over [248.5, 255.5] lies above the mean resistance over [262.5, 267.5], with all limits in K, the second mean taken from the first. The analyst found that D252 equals 1.0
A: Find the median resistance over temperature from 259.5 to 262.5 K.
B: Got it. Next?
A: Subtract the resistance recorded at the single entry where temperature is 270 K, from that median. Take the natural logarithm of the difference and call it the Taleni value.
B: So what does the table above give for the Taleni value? -3.5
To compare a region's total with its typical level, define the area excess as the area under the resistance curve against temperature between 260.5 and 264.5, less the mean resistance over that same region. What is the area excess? 11.9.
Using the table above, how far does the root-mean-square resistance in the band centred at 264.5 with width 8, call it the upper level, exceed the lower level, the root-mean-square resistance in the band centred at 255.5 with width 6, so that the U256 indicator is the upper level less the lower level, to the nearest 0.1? -0.7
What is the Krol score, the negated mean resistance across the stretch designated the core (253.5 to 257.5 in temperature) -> -4.4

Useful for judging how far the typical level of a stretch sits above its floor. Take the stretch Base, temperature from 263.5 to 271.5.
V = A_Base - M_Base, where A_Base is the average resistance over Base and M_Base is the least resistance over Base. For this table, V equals 0.51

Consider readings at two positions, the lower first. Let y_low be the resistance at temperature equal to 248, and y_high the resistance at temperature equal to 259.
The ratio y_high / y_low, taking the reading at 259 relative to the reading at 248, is 0.91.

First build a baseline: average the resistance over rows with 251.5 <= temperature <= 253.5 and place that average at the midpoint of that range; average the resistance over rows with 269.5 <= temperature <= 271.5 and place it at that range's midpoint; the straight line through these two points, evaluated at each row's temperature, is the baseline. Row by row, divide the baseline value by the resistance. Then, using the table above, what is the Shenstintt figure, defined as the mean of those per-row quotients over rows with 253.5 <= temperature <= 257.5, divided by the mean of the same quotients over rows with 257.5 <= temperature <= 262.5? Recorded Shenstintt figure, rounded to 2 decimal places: 1.00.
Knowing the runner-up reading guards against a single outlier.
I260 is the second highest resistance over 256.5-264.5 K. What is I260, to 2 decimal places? 4.37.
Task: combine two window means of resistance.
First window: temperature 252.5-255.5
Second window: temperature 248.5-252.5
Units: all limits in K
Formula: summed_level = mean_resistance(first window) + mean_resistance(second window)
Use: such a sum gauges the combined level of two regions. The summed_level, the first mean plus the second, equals 9.4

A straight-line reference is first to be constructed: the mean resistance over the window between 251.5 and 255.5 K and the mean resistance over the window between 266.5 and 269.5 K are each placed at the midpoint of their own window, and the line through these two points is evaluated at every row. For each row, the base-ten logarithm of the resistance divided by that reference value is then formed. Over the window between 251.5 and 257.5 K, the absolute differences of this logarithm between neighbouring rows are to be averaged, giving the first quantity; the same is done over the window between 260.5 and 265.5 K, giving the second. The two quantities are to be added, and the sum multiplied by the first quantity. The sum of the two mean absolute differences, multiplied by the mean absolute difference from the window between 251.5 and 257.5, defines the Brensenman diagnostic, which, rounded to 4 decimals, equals 0.0012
